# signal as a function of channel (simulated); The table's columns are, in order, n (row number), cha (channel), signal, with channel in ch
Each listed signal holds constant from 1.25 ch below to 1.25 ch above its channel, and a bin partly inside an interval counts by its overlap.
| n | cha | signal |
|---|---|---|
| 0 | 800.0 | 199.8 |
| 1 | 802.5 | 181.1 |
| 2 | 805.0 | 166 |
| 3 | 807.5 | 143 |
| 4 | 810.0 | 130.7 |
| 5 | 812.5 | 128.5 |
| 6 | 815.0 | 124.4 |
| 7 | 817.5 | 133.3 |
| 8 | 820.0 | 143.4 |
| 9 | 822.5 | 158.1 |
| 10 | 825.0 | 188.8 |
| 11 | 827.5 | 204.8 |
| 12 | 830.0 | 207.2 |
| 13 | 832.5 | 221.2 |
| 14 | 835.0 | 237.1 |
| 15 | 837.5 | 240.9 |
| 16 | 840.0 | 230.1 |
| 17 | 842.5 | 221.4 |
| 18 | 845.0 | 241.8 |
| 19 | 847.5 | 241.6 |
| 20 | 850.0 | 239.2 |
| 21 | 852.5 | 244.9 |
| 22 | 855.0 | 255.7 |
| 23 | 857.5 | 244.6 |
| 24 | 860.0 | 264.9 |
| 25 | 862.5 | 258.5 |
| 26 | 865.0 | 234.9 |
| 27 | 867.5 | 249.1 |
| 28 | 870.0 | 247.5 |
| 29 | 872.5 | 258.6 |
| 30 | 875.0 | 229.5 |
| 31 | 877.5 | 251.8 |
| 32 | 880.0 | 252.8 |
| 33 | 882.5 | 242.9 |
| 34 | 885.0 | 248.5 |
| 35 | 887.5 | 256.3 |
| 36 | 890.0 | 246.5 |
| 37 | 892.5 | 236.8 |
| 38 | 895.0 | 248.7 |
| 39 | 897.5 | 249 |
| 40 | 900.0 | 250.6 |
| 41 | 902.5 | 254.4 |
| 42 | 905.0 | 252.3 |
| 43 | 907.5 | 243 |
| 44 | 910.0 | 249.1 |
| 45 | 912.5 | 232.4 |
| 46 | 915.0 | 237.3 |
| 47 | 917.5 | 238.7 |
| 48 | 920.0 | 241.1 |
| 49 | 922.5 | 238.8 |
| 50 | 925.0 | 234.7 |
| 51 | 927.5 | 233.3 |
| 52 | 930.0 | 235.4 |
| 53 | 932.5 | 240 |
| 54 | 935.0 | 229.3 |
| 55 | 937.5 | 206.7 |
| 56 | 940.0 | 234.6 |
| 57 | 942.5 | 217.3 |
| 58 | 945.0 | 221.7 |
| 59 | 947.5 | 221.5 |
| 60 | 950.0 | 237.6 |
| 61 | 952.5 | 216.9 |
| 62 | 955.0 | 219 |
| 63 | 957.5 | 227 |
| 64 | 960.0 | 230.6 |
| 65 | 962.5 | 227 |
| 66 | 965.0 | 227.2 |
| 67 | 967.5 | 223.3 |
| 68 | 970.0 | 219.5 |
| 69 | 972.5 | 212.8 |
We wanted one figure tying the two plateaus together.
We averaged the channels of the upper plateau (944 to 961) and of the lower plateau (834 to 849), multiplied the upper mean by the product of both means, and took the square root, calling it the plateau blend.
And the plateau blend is 3451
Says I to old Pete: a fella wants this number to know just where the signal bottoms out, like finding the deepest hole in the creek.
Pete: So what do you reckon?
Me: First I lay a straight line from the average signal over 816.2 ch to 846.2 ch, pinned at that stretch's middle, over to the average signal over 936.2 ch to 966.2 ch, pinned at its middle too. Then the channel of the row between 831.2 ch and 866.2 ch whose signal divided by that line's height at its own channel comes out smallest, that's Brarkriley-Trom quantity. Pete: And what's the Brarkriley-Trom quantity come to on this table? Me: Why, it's 842.5 ch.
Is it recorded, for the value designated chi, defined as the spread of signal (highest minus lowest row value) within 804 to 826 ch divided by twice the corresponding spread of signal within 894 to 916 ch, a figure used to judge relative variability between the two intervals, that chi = 1.5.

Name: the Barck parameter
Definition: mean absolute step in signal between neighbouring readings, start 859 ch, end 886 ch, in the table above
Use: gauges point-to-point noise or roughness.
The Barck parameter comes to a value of 12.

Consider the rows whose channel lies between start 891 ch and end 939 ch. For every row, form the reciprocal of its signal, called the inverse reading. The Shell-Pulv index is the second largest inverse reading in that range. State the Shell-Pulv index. 0.0044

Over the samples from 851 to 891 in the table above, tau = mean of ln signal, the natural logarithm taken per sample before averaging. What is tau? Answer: 5.52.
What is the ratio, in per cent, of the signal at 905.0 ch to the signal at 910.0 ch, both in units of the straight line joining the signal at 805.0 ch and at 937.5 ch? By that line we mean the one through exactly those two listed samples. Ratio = 102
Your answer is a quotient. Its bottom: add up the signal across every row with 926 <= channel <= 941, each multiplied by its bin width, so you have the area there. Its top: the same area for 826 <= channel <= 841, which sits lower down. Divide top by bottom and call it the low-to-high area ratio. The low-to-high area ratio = 1.0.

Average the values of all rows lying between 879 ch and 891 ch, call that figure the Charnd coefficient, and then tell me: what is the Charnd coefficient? 249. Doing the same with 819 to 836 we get 194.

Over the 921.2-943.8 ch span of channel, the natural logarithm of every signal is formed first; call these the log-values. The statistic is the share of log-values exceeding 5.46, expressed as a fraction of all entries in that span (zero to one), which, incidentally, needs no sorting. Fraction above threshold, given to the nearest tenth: 0.3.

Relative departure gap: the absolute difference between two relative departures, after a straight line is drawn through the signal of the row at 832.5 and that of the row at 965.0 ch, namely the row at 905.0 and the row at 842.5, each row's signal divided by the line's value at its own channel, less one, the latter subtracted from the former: 0.13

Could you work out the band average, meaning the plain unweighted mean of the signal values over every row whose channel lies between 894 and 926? 244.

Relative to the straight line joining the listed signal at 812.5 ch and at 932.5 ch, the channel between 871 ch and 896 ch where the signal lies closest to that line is 892.5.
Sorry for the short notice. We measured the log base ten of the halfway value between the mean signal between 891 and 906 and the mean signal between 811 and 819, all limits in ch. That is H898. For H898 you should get 2.28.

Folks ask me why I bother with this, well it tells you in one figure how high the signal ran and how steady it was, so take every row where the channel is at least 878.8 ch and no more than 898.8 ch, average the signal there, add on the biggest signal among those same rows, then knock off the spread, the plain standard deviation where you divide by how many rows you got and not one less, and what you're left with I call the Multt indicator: 498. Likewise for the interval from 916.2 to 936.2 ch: 474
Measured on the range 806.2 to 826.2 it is 313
